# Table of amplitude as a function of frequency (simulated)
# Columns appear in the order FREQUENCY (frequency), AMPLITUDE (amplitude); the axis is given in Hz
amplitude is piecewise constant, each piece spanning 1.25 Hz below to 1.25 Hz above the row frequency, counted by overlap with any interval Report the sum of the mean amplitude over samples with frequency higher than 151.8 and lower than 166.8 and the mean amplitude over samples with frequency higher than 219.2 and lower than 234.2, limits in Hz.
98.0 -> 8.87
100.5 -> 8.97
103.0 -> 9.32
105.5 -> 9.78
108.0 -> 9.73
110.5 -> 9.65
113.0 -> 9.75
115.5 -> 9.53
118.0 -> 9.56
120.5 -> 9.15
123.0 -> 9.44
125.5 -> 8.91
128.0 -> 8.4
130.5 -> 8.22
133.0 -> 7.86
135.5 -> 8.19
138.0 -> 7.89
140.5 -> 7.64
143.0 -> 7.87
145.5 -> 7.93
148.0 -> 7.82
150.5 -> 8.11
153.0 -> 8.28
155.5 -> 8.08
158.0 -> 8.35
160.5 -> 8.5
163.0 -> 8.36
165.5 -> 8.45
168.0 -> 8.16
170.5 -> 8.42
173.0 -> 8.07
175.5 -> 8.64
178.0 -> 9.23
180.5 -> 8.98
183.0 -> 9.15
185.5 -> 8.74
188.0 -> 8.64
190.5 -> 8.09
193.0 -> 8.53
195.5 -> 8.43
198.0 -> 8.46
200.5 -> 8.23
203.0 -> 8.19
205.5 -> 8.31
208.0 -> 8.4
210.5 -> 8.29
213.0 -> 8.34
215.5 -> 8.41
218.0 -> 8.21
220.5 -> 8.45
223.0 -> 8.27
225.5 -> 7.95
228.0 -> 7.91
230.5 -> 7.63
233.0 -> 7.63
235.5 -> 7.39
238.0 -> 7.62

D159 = 16.31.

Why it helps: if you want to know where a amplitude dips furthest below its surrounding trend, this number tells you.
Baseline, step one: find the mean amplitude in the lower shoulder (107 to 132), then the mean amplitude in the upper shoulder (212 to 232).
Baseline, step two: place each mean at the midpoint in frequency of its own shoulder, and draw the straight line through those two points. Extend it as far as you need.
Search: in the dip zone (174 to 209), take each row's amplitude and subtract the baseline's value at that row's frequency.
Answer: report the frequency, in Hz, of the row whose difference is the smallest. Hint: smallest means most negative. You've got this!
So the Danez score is 190.5 Hz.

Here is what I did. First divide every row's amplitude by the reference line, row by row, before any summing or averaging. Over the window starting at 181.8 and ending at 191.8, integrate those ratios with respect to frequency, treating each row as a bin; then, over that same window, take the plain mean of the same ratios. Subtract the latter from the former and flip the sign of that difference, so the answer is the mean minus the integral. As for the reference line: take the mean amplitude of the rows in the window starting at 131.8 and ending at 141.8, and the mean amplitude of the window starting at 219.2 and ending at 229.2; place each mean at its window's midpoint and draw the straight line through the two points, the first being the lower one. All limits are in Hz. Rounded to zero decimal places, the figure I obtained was -10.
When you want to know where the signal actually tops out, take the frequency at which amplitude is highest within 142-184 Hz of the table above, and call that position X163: 178.0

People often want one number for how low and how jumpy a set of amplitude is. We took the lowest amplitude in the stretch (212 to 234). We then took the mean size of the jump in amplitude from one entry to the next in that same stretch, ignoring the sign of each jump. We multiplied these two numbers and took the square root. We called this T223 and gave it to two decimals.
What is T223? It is 1.13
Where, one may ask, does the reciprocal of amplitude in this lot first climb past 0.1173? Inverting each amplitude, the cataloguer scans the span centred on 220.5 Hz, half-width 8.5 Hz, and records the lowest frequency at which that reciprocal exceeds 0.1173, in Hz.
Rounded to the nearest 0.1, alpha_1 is 213.0 Hz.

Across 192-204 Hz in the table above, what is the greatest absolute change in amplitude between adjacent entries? 0.23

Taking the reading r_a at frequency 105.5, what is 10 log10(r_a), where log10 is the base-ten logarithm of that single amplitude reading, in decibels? 9.90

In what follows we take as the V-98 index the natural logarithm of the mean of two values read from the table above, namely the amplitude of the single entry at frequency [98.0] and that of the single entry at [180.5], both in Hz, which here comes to 2.19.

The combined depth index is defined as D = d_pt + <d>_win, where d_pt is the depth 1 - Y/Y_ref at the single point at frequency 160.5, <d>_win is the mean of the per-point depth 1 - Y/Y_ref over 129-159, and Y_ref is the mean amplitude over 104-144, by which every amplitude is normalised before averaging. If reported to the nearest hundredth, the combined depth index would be 0.13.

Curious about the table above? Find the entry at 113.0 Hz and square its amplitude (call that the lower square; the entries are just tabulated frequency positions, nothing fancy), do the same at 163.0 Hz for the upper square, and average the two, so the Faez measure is 82.5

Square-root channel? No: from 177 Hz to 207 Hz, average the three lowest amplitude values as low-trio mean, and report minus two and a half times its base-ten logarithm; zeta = -2.28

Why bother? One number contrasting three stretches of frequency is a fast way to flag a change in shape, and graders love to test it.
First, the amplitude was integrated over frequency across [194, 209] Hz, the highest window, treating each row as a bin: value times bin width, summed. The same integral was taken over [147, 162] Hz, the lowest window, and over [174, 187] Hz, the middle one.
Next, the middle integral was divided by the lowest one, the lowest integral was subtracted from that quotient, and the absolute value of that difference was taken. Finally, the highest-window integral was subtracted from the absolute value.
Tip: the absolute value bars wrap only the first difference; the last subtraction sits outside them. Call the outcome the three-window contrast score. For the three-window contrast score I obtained -3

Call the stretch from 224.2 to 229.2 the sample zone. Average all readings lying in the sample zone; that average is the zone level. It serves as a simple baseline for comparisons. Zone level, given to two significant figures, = 7.9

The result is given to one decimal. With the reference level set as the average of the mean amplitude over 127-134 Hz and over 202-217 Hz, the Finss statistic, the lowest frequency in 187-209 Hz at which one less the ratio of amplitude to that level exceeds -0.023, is 190.5 Hz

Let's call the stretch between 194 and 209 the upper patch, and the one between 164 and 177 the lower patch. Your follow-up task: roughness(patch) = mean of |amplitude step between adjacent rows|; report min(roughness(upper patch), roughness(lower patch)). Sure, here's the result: 0.10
